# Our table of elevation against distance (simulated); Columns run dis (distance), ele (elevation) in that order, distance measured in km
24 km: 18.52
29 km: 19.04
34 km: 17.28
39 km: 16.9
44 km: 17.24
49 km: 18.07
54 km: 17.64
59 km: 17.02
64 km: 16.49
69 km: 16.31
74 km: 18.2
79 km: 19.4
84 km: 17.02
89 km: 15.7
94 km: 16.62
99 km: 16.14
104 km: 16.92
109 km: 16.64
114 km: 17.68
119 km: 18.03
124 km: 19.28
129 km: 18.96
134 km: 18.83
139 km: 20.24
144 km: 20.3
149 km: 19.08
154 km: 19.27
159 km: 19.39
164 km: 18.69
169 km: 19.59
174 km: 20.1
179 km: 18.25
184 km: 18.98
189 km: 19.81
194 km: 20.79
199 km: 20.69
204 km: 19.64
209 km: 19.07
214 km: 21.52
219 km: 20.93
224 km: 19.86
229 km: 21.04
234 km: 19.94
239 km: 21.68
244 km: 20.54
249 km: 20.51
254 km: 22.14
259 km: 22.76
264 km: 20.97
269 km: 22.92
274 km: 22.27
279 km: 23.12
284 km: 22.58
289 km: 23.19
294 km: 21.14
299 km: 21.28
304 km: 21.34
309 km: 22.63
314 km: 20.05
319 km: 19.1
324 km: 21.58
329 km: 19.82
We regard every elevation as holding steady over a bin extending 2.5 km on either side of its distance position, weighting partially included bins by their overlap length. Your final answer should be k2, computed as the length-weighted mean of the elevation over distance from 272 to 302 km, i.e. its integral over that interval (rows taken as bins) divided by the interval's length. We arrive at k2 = 22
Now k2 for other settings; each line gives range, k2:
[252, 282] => 22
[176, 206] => 20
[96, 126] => 17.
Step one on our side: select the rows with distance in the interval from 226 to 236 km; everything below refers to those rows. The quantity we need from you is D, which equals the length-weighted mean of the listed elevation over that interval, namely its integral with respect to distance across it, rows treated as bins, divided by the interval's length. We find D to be 20.5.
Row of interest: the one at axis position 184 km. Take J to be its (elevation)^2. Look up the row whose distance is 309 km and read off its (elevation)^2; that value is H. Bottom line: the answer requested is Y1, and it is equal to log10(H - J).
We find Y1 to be 2.2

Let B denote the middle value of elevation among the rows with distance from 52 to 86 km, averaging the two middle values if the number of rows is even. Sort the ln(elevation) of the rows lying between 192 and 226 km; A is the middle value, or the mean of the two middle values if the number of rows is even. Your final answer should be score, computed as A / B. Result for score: 0.178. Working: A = 3.03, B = 17.0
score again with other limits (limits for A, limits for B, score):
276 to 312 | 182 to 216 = 0.157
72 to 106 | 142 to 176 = 0.146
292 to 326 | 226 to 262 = 0.145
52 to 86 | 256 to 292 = 0.125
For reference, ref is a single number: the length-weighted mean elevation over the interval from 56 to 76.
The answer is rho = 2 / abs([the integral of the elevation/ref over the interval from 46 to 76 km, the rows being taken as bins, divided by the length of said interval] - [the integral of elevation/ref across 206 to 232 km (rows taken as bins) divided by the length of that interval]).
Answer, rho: 11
